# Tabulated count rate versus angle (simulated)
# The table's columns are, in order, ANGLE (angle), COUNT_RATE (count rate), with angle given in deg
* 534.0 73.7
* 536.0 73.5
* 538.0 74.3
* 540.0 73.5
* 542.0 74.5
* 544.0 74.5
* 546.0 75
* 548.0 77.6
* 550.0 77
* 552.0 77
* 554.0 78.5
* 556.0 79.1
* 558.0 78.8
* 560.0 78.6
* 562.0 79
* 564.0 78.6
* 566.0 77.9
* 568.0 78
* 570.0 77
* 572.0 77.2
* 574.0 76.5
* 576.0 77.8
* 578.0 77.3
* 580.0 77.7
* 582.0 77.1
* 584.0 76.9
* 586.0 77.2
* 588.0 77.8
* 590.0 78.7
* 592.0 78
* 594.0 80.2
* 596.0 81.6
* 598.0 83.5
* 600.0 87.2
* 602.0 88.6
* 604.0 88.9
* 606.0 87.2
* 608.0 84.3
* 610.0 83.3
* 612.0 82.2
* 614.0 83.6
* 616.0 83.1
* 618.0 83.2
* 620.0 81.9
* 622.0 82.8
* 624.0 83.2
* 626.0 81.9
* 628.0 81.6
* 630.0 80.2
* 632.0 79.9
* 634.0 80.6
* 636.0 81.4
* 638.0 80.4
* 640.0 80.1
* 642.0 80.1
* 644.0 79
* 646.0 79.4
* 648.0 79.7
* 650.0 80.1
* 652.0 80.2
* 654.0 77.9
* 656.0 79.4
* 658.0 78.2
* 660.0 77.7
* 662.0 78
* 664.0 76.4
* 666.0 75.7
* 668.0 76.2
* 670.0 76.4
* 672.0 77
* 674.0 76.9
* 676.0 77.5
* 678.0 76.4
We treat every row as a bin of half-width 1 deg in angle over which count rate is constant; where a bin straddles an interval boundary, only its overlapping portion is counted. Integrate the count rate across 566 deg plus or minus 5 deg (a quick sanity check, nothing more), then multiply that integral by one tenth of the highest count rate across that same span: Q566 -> 6170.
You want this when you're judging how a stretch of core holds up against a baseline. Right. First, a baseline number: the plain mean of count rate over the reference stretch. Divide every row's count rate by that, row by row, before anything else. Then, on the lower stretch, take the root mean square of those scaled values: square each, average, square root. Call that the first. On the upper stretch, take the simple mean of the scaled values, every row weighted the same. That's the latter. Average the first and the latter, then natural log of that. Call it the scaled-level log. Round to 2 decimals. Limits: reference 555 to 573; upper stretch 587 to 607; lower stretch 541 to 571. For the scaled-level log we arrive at 0.03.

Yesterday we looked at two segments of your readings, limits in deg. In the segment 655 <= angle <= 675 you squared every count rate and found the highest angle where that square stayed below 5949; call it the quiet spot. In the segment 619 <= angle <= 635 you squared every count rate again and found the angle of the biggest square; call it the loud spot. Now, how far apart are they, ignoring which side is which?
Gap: 50 deg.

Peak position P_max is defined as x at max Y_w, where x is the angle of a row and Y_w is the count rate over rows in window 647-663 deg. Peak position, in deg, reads 652.0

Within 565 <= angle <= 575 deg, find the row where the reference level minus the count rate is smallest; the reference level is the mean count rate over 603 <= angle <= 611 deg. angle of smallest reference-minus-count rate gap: 568.0 deg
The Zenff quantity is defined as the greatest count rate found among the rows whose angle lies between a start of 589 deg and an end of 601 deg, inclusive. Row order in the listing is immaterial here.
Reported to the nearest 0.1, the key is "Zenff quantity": 87.2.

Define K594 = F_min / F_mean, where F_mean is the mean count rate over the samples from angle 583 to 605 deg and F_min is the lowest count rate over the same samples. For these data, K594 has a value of 0.941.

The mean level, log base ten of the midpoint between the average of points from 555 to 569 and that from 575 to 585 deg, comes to 1.892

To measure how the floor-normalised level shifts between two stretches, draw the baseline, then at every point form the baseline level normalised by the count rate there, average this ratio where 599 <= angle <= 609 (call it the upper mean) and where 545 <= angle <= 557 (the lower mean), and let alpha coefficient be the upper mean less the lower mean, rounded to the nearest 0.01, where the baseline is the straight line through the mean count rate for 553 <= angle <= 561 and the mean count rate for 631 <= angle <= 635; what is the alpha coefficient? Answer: -0.10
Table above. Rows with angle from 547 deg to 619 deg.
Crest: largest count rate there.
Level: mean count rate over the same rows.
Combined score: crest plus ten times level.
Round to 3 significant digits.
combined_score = 891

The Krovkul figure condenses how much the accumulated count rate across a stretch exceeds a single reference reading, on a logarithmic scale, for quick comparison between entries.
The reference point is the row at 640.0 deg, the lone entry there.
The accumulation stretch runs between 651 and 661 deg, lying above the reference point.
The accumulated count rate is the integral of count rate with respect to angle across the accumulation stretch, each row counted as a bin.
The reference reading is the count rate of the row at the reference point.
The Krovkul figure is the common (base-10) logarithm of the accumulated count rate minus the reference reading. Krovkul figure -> 2.849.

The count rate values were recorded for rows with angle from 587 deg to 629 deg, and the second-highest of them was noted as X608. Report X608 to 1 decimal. 88.6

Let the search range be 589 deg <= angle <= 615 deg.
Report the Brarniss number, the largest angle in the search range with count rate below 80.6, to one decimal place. 594.0 deg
